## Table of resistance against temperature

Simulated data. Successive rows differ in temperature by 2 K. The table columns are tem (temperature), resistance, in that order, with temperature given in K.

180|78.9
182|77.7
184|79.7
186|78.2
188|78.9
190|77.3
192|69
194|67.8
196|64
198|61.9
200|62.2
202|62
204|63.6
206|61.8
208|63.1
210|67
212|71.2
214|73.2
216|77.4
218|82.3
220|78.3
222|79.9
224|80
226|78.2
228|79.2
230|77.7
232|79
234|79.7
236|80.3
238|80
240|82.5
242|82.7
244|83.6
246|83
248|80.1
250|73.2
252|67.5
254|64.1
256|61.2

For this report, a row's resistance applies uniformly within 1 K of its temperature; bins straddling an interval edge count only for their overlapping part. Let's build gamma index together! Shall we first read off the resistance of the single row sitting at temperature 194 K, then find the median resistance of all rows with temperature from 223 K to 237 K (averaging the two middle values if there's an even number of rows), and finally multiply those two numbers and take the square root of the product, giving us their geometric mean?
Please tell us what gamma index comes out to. 73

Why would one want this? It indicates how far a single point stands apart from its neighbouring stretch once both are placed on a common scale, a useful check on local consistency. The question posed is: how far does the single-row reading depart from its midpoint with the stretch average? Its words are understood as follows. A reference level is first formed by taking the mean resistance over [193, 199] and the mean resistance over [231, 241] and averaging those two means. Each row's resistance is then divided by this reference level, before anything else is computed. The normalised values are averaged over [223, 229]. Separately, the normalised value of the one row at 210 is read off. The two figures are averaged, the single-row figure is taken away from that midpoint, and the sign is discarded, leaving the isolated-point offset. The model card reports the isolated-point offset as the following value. 0.084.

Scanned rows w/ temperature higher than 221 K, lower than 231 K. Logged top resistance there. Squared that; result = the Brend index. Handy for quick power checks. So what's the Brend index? 6400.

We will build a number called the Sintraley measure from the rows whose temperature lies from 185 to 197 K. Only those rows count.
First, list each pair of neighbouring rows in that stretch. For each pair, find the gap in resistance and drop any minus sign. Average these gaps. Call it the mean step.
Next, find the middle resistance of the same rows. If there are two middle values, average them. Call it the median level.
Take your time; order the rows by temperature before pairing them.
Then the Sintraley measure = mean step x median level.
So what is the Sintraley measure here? 228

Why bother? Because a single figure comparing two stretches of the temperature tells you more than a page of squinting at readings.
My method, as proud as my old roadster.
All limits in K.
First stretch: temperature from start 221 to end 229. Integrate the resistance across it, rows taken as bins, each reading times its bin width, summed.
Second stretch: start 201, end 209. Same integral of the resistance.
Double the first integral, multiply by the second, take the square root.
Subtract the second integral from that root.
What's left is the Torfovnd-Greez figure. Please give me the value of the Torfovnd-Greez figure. 296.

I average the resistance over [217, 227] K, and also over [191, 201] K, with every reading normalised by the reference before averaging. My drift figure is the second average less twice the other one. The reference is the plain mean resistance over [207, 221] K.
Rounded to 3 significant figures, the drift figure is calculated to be -1.29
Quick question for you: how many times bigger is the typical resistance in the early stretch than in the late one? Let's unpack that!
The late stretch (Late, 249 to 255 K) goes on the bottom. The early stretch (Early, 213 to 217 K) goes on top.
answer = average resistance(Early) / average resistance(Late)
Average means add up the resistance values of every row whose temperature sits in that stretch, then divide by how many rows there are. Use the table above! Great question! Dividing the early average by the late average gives 1.10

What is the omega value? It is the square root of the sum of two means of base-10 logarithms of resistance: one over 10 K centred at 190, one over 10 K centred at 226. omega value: 1.94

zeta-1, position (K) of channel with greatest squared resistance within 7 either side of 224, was 218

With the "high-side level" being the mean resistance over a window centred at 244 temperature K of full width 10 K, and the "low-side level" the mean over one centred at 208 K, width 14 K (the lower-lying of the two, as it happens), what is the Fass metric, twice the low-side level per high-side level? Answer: 1.60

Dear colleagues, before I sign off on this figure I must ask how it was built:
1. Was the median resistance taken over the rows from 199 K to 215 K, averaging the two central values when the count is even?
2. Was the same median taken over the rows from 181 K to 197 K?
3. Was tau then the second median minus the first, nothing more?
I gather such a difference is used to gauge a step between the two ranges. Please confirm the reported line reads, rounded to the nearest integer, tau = 14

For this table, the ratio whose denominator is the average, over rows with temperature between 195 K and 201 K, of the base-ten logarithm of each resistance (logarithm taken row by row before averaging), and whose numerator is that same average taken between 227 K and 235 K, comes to 1.06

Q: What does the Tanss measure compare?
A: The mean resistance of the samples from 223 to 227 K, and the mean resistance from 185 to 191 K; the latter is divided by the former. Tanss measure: 0.99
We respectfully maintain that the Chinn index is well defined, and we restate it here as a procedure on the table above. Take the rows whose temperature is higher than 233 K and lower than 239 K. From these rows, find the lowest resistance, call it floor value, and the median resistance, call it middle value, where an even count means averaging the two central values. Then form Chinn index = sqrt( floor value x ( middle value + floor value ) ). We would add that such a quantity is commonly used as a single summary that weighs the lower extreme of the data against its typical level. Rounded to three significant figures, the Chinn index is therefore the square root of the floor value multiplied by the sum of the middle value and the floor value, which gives 113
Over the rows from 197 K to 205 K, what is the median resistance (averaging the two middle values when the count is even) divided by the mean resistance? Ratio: 0.99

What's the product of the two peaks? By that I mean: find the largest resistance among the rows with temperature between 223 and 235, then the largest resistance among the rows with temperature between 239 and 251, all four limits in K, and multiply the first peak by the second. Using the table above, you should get 6688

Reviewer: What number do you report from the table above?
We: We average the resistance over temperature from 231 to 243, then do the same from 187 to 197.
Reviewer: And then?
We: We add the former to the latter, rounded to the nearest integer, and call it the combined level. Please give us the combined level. 152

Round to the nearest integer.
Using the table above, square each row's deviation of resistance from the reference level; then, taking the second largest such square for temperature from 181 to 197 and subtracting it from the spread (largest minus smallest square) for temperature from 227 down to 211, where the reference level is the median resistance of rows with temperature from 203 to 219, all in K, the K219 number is 74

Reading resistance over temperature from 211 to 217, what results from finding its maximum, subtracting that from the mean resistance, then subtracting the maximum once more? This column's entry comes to -80.9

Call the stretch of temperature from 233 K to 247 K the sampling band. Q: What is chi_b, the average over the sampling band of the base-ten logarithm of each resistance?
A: 1.91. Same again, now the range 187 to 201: 1.84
